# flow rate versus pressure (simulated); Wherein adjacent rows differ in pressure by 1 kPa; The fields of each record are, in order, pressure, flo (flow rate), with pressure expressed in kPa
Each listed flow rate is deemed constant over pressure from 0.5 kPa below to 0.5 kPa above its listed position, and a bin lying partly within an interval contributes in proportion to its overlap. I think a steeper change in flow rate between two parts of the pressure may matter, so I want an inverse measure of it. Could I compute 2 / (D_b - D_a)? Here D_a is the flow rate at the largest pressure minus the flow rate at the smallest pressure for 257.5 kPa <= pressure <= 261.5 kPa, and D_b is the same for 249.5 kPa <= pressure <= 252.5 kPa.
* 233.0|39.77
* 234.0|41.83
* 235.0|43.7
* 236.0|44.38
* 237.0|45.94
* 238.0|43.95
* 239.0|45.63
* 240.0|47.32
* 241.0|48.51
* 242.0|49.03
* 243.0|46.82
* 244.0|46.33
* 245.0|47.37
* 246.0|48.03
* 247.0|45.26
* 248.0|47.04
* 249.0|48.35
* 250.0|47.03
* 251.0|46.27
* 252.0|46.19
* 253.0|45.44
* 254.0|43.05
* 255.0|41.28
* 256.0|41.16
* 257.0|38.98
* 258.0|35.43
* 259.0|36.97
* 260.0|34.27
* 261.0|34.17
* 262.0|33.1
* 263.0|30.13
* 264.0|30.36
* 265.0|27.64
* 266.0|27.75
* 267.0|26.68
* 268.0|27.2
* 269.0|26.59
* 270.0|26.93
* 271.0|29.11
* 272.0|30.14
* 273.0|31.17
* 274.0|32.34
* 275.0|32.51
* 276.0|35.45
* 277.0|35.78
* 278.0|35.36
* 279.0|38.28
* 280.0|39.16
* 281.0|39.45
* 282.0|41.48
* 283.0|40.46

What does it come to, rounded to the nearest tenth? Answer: 4.8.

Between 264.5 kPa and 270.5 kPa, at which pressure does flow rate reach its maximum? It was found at 266.0 kPa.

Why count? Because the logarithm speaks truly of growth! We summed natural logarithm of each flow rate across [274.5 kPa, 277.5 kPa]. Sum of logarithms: 10.6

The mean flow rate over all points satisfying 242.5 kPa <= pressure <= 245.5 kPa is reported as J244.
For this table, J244 47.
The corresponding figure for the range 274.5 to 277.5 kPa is 35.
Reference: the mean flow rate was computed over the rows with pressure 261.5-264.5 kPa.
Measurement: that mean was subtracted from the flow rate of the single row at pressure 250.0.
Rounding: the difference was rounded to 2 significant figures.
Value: 16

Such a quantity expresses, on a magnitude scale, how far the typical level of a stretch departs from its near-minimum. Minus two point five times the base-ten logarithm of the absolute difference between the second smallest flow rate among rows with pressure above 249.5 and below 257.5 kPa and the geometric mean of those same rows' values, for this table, -1.0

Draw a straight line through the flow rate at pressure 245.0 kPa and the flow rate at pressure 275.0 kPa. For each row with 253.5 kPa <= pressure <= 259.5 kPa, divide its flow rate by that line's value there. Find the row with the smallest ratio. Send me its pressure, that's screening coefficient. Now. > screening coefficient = 258.0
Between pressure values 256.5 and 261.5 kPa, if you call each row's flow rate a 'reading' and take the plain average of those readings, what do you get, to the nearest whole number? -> 36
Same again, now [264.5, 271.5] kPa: 27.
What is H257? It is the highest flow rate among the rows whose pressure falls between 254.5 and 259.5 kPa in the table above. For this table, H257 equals 41.28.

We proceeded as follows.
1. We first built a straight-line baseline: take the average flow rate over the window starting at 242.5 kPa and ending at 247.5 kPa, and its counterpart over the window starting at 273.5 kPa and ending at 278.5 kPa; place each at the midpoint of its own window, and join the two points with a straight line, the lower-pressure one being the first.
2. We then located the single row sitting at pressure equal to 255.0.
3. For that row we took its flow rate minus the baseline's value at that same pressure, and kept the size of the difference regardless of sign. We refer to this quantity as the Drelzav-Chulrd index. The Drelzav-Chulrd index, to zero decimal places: 1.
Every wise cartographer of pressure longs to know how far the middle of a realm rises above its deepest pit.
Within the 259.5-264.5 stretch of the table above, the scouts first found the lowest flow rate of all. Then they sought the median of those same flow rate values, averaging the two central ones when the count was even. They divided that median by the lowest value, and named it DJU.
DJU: 1.10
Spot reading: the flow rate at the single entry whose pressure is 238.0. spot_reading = 43.95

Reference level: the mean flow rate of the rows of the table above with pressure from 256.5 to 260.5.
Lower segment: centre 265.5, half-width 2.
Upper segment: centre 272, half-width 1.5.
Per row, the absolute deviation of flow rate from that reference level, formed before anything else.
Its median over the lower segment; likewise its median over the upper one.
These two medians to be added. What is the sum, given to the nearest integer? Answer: 15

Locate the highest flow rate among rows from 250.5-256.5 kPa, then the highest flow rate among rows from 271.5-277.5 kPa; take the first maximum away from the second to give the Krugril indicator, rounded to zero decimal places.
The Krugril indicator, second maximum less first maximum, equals -10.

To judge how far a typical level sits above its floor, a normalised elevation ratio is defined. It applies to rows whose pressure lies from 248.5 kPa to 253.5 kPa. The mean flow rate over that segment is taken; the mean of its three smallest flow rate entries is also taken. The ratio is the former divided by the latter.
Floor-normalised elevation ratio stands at 1.01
